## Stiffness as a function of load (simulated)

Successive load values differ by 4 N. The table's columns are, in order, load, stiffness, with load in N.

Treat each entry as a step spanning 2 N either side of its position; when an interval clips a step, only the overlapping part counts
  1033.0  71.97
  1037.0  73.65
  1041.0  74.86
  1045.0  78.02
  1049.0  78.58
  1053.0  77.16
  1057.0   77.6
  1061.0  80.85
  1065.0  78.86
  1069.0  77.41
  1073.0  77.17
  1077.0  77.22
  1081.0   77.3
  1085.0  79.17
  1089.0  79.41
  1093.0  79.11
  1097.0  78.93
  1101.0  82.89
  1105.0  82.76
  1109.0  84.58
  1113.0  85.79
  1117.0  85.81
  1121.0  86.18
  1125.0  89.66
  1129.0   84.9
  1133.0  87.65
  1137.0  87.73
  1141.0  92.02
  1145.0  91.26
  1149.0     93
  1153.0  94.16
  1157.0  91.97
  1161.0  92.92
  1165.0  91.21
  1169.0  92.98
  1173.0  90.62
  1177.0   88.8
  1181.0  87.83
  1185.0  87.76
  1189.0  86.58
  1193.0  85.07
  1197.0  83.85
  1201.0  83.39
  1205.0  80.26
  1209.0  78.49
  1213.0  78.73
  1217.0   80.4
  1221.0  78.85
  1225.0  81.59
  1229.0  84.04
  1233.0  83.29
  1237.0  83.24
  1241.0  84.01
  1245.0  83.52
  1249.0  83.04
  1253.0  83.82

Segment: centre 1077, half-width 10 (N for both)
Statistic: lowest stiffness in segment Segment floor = 77.17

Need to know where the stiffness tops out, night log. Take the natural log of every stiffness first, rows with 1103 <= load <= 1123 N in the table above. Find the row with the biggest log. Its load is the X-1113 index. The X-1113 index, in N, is 1121.0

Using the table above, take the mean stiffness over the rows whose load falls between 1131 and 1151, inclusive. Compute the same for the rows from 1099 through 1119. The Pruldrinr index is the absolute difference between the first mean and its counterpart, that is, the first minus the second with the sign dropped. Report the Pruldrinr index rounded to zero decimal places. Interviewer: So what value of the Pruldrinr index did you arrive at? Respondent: 6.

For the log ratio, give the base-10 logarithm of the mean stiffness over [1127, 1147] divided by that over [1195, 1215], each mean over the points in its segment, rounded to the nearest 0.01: 0.04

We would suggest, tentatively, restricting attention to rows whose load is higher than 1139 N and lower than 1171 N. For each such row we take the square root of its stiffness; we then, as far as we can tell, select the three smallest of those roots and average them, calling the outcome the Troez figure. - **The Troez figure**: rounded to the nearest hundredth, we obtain 9.56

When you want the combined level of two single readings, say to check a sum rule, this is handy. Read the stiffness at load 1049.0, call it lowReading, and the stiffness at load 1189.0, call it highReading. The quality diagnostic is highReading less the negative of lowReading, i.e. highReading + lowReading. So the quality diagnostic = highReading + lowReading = 165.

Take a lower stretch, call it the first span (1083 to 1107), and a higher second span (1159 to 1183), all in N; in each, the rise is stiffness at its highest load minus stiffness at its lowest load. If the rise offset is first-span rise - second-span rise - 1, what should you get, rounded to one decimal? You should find 7.7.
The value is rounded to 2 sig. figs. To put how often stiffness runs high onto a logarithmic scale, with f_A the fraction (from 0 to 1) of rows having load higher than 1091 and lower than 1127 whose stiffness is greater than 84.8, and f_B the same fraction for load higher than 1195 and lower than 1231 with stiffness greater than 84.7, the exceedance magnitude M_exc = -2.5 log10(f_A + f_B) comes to 0.88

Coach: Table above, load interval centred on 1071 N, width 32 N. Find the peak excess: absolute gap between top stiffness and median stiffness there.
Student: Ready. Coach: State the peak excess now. 3.3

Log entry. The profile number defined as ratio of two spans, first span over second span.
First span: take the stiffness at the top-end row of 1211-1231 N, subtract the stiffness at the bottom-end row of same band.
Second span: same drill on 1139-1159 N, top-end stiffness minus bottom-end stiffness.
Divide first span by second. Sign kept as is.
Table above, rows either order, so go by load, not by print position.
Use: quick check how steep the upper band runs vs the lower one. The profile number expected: -106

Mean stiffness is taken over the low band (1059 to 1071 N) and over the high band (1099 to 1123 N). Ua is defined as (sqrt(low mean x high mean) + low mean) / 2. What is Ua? 80.4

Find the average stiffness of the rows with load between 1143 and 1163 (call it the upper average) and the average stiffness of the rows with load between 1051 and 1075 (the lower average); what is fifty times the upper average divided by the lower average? 59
